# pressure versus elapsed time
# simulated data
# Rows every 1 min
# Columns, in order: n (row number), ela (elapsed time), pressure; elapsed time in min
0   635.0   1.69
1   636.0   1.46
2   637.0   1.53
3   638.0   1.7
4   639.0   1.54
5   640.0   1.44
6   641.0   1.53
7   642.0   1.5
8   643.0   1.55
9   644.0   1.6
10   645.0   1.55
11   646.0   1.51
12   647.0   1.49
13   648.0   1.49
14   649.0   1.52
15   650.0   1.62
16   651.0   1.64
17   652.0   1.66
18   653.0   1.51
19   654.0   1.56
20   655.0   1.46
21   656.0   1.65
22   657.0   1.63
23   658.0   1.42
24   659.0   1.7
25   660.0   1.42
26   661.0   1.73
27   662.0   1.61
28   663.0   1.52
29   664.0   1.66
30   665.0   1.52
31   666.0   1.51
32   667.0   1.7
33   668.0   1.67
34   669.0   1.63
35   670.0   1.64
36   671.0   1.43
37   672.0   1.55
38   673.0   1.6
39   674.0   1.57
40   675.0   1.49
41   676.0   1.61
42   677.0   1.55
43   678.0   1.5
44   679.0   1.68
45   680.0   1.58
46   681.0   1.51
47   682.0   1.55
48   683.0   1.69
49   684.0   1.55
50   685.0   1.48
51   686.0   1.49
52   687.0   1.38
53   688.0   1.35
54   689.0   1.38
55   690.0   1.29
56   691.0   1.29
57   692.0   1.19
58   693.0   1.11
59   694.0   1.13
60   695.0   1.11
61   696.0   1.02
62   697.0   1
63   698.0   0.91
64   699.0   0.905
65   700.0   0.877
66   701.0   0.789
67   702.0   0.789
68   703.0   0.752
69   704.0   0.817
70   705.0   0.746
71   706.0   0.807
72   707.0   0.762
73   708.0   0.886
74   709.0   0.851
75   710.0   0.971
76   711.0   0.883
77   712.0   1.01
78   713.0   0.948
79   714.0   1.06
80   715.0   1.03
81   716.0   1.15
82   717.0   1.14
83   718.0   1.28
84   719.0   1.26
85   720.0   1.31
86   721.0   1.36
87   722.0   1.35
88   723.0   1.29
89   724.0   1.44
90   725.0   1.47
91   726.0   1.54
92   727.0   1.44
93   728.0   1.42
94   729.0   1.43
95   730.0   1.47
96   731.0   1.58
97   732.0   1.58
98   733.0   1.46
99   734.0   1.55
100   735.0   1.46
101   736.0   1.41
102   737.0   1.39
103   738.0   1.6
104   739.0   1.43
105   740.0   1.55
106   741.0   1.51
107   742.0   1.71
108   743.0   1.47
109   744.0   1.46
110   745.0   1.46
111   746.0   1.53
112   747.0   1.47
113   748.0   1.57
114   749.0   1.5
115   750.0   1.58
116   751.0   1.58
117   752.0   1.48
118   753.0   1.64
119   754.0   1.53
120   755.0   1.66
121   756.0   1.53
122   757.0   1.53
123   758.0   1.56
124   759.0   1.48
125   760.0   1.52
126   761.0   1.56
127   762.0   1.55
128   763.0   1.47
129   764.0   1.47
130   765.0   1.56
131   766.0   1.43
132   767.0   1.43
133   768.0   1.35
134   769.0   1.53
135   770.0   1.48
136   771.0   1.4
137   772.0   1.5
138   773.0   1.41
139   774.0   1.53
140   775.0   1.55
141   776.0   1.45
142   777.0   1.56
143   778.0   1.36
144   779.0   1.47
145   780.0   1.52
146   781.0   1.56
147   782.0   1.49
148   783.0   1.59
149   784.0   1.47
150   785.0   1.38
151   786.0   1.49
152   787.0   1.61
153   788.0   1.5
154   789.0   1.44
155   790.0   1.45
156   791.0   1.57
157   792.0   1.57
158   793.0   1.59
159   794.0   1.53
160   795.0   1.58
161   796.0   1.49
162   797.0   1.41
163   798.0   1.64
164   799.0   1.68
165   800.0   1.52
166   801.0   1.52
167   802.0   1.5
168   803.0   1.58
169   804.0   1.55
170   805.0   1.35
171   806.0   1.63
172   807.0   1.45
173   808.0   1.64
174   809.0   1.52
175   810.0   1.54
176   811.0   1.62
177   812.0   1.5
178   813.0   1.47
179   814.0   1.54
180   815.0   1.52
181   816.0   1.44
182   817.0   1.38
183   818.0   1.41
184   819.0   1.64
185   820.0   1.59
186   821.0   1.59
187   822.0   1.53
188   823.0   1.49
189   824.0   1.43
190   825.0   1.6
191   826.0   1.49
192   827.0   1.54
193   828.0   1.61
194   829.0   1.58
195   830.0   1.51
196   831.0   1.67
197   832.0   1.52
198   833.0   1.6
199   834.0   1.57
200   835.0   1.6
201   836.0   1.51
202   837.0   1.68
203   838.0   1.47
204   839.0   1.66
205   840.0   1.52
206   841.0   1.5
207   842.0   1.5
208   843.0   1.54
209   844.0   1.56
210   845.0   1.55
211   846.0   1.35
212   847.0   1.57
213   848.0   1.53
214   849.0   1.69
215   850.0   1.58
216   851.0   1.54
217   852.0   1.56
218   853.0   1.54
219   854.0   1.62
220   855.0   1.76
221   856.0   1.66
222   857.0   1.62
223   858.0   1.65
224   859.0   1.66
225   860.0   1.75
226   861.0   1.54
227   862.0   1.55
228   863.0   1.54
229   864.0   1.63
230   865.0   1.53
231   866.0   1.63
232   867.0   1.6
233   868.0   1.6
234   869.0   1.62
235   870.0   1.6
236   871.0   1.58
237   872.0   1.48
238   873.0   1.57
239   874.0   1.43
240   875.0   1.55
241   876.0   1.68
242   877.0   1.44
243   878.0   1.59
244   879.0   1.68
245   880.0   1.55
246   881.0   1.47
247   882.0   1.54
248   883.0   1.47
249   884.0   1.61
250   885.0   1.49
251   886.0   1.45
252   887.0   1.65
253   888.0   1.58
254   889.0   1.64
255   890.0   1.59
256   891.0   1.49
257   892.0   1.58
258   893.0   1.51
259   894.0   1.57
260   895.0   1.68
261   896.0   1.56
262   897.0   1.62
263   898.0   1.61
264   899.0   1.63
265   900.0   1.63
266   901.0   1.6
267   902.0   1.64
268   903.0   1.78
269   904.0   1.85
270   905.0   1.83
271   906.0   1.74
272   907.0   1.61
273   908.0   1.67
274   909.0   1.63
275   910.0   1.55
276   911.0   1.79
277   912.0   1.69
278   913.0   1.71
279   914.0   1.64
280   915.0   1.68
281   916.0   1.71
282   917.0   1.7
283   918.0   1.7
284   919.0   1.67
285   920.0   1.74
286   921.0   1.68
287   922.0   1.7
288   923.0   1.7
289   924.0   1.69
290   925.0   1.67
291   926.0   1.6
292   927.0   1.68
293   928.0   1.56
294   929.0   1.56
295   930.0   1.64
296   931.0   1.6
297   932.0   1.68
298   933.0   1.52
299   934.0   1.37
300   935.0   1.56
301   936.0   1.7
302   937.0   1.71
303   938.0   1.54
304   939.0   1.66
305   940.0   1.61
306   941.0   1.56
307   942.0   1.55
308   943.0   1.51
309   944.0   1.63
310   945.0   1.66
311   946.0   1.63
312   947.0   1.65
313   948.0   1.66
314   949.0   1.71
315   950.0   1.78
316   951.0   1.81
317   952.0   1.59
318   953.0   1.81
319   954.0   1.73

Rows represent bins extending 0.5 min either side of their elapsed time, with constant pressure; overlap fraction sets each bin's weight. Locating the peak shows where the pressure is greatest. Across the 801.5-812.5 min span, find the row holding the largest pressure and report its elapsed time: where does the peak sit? 808.0 min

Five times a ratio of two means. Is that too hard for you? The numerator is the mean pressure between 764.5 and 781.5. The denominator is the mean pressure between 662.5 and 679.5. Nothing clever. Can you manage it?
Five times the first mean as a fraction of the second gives 4.7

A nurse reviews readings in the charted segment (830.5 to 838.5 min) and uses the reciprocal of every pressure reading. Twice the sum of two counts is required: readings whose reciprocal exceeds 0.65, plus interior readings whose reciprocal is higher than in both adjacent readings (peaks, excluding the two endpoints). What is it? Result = 12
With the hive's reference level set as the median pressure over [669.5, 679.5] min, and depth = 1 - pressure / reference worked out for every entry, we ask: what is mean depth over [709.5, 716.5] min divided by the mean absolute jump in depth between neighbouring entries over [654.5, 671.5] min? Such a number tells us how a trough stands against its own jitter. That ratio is 3.9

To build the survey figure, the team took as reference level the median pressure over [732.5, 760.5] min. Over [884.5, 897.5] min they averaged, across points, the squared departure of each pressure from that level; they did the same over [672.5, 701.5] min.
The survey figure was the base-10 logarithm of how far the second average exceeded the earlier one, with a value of -1.0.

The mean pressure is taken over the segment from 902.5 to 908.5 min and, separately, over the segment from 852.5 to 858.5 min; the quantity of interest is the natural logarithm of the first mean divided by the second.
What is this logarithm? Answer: 0.062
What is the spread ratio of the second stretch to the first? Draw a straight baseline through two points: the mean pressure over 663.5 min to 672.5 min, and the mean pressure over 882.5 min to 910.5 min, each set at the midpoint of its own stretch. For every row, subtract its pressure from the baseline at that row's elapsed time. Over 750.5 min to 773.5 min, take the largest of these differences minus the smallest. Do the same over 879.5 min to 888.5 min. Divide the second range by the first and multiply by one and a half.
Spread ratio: 0.96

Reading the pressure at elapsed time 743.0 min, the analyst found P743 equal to 1.47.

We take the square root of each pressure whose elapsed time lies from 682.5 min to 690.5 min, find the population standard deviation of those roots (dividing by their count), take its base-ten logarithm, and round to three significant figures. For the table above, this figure -1.31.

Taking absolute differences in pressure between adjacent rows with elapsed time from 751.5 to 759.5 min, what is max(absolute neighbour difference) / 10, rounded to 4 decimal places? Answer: 0.0160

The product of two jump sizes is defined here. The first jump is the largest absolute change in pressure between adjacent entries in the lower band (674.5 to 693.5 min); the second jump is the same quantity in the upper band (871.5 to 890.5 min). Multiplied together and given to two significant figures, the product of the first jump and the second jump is 0.043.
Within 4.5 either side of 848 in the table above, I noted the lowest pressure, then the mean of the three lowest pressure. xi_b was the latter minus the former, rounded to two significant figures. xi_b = 0.12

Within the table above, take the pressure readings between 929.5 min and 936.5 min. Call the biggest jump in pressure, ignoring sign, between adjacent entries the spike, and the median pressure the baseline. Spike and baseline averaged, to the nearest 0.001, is 0.895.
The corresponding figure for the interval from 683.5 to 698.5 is 0.700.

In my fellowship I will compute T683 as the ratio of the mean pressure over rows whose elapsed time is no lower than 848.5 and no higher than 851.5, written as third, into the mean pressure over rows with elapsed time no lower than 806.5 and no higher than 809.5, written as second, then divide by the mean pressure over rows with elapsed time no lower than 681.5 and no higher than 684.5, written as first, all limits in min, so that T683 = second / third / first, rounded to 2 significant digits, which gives 0.60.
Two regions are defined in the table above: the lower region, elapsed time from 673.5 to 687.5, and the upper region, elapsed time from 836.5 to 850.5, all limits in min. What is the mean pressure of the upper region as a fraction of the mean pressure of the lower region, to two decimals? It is 1.00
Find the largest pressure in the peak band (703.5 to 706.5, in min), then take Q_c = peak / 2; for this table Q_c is 0.41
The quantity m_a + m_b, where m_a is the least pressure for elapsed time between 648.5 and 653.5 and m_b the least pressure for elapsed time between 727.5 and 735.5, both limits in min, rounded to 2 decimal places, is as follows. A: 2.93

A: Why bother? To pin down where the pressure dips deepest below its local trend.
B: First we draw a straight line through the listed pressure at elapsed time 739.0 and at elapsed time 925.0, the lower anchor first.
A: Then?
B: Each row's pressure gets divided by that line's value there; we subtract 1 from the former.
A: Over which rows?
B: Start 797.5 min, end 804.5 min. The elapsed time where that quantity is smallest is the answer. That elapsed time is 802.0 min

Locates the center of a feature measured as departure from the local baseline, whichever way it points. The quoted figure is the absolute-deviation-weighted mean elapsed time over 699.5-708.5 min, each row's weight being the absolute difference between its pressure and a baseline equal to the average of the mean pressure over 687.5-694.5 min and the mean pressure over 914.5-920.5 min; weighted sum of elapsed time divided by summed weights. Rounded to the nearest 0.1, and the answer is 704.0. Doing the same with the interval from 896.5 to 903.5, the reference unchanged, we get 900.4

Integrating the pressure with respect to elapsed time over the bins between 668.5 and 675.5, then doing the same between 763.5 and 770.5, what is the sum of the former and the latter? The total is 21.2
